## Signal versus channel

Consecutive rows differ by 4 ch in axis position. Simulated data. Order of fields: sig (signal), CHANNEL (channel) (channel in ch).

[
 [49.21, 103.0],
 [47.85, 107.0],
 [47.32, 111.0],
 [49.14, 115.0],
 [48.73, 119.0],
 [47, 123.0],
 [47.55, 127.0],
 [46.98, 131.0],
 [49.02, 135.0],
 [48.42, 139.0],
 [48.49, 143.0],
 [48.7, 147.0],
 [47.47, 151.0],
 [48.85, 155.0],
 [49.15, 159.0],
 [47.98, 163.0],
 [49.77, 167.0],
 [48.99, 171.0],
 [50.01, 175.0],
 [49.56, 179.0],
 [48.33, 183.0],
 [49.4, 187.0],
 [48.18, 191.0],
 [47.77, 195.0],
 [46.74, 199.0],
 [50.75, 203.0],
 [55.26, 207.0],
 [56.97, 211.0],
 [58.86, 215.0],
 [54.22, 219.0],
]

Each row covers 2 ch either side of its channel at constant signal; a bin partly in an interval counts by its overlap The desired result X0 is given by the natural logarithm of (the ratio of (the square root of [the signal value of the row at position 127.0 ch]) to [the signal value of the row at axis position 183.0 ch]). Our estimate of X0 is -1.95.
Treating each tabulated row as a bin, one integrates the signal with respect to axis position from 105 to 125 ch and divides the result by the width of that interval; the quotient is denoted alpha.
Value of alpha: 48.0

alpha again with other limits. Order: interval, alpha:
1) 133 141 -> 48.7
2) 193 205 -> 48.4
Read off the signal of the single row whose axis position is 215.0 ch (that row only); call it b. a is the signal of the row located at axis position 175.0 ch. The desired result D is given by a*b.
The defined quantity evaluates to 2944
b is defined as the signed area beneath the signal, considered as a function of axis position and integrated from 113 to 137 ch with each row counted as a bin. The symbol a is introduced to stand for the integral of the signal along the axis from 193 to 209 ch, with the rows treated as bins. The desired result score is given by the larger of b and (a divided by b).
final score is 1154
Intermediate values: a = 802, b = 1154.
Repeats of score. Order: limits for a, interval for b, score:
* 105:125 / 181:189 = 391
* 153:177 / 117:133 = 761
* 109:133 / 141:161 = 971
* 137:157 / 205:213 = 449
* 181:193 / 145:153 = 385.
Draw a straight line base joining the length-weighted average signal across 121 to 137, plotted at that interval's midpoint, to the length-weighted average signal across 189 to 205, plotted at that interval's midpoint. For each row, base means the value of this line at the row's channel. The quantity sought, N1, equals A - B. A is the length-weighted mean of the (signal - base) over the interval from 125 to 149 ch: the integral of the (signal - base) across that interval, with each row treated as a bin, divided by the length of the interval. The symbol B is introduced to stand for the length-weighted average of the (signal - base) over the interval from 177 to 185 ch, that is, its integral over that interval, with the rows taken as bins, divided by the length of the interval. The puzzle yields -0.3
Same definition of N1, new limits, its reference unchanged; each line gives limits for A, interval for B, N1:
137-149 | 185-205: 0.5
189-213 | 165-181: 1.1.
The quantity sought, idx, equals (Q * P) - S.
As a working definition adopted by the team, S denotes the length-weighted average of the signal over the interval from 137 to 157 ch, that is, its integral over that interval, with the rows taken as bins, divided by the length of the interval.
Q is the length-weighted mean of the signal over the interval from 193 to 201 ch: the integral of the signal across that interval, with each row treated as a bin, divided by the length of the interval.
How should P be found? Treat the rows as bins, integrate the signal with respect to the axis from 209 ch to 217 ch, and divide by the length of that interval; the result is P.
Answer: 2688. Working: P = 57.9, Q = 47.3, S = 48.4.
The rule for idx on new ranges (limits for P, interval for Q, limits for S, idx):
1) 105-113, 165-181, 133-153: 2311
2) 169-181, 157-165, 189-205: 2357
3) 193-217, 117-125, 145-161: 2475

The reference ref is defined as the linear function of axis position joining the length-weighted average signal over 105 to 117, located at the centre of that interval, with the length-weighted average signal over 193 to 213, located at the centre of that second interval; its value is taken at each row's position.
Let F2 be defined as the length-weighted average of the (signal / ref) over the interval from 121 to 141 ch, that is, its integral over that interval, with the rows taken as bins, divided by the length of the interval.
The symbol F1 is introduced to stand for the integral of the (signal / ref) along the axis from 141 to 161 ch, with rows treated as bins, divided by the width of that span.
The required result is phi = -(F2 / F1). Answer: -1.00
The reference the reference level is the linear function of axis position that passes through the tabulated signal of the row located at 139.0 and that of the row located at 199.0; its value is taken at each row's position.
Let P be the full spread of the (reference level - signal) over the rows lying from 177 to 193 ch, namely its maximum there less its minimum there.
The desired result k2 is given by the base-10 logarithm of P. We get 0.07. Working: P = 1.18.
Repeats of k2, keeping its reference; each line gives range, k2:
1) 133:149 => -0.30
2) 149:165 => 0.28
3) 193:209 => 0.94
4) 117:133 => 0.21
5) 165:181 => 0.05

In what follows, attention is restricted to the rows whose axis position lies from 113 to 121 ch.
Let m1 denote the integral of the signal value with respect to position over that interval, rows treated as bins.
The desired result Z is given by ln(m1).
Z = 5.97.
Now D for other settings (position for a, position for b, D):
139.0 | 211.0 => 2758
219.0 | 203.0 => 2752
